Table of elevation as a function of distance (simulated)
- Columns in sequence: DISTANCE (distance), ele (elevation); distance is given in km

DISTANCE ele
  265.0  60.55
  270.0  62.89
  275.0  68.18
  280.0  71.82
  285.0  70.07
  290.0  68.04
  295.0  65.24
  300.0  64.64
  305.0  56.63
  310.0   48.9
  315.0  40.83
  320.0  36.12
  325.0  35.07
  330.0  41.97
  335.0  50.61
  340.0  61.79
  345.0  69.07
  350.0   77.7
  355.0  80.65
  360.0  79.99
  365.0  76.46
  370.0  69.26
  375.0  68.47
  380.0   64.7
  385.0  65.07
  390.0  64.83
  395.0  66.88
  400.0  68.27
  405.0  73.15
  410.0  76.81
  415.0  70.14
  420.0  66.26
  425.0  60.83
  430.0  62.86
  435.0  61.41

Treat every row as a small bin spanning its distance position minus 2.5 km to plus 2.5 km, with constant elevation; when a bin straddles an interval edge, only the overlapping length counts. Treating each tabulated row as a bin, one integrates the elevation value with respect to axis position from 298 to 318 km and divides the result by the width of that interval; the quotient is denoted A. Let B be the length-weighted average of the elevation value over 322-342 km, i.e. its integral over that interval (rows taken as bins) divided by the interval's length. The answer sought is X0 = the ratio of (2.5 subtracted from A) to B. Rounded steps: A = 52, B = 47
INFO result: 1.06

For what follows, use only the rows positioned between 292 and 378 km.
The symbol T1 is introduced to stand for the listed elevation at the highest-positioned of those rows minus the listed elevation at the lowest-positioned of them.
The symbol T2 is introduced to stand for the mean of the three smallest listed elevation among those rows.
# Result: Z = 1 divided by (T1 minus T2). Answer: -0.0293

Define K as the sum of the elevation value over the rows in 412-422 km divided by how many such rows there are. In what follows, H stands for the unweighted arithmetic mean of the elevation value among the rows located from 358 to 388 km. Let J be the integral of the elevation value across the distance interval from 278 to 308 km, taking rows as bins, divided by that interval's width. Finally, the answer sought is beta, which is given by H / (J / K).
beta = 73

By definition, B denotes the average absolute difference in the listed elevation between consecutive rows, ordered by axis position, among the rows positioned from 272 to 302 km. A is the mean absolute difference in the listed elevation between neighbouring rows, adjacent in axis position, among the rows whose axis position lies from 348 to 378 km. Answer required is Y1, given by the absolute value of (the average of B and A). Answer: 2.6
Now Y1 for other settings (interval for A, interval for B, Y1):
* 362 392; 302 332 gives 4.1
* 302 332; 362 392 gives 4.1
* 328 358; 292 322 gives 6.8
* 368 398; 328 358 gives 4.6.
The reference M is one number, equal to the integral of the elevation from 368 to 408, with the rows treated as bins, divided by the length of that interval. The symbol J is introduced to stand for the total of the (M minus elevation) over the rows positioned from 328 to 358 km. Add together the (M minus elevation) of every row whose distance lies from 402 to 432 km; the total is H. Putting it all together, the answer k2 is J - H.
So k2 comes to 28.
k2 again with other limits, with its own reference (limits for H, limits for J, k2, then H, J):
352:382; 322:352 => 103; -33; 70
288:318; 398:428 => -71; 62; -9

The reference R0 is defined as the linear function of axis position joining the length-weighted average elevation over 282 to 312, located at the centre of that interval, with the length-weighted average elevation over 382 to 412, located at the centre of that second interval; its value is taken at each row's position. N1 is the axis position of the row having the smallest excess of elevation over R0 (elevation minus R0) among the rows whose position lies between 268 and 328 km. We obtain 325.0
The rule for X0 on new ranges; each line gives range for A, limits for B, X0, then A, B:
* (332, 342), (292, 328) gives 1.06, 55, 50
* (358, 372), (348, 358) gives 0.92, 75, 79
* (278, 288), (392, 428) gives 0.99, 71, 69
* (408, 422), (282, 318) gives 1.16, 71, 59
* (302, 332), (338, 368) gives 0.55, 44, 74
